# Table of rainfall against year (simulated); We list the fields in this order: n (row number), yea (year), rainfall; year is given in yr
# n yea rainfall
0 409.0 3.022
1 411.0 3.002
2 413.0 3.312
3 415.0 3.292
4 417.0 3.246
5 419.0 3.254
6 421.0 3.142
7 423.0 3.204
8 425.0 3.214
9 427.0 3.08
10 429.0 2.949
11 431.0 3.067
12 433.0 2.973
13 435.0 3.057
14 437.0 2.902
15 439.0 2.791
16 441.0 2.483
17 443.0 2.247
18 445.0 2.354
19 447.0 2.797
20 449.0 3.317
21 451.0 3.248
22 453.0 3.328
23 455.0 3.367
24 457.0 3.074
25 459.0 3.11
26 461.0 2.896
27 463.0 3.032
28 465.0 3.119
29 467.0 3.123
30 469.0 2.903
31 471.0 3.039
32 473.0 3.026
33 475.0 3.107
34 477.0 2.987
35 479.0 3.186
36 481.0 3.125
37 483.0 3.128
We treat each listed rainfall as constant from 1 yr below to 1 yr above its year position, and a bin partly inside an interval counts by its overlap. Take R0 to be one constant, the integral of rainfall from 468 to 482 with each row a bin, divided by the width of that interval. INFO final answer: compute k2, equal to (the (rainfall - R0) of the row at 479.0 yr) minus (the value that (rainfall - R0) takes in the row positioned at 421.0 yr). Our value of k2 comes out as 0.04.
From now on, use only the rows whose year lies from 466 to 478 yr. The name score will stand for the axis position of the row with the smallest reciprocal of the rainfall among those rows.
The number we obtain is 467.0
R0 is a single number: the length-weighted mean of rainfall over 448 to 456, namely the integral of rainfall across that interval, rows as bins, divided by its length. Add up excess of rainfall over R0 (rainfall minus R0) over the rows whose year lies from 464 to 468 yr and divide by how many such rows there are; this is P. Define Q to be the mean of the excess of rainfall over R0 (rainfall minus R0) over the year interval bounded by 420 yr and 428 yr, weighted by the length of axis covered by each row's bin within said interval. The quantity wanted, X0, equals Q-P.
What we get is 0.04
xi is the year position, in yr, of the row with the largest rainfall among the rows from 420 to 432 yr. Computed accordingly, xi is 425.0 yr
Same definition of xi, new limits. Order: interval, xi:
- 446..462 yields 455.0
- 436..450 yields 449.0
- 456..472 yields 467.0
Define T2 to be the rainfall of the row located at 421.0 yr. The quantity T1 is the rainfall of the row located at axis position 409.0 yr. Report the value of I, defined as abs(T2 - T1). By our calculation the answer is 0.12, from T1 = 3.022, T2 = 3.142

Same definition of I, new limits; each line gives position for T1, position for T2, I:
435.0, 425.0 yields 0.16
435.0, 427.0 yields 0.02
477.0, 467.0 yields 0.14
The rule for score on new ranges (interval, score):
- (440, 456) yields 455.0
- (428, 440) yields 431.0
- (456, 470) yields 467.0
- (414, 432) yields 415.0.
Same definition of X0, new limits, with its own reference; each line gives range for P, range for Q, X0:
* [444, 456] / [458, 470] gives -0.04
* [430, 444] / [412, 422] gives 0.46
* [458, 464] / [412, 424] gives 0.23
